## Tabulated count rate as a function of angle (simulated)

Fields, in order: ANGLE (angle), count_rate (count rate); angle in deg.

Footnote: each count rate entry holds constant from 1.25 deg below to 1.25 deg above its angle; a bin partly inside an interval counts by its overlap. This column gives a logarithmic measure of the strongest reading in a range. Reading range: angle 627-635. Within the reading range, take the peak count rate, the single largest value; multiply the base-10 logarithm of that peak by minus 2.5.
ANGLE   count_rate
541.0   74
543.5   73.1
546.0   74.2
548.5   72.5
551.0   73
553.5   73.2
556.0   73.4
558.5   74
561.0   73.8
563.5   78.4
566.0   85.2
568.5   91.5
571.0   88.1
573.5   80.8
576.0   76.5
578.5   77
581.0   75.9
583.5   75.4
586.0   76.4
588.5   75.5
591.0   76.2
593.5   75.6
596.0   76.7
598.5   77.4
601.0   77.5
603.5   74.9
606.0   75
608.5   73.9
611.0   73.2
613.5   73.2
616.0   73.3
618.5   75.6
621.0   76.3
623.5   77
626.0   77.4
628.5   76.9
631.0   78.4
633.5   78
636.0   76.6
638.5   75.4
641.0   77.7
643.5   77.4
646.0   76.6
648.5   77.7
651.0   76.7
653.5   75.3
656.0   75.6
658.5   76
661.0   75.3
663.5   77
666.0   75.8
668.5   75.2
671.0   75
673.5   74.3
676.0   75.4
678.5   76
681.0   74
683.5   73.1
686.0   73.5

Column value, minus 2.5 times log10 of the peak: -4.74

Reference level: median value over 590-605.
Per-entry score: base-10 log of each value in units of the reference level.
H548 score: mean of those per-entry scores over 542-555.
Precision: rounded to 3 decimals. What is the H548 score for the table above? -0.019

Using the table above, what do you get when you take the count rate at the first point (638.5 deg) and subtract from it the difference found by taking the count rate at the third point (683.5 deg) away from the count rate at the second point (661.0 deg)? 73.2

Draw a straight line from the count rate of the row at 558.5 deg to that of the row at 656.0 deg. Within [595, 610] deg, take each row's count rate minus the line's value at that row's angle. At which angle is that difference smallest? 608.5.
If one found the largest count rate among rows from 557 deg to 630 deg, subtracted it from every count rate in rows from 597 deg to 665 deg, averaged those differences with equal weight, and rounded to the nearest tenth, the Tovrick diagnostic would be -15.4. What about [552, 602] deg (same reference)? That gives -13.6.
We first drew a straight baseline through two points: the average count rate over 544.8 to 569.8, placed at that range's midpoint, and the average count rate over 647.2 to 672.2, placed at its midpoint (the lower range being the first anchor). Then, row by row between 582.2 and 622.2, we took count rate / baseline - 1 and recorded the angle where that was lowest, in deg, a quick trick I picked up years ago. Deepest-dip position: 611.0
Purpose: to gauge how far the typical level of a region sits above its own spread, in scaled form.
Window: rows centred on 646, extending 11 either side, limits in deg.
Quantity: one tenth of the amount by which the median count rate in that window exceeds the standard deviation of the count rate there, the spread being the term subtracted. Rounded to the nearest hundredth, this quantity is 7.57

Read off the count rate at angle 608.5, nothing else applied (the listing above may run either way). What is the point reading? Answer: 73.9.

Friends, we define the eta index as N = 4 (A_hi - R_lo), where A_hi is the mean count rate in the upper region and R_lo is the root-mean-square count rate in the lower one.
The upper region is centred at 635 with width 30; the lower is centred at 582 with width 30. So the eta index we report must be -7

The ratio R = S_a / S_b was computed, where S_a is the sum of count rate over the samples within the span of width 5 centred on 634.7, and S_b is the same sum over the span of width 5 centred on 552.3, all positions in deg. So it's 1.06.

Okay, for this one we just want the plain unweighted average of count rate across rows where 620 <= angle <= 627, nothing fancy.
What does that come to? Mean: 76.9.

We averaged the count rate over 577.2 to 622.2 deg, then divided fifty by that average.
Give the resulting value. 0.662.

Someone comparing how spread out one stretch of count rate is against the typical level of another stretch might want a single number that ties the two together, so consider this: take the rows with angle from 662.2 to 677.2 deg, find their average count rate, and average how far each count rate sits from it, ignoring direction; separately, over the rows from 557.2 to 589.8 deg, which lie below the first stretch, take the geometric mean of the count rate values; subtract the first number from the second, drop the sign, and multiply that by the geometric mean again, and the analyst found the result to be 6181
